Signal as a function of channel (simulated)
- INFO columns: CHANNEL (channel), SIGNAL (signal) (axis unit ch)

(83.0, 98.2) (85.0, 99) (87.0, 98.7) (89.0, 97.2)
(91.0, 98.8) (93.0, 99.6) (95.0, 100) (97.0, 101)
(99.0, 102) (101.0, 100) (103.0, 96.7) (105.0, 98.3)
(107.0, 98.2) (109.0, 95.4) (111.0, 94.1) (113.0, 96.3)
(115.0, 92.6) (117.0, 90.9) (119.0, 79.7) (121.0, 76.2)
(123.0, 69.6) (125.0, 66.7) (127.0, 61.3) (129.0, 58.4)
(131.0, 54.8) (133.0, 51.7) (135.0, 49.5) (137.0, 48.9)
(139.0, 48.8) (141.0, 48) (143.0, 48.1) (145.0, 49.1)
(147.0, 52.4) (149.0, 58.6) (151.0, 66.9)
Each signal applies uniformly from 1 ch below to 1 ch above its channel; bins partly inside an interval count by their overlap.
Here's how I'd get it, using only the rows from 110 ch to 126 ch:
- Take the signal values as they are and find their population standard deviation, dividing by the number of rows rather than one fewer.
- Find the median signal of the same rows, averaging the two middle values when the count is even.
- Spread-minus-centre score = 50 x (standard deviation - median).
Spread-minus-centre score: -3718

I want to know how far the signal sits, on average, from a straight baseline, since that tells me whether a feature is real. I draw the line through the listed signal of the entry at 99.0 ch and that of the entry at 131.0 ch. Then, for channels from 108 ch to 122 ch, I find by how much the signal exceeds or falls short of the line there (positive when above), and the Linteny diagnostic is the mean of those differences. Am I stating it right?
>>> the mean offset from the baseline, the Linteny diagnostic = 11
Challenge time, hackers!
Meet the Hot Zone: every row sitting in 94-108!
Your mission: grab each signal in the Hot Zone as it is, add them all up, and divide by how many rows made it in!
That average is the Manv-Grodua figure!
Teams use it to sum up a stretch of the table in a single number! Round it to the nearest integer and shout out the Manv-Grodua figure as 99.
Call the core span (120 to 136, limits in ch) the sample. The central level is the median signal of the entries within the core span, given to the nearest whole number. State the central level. 60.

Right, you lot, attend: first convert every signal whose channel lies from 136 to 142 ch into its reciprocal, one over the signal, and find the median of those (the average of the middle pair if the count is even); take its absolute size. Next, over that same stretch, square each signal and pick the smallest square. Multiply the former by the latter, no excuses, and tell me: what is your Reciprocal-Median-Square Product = 47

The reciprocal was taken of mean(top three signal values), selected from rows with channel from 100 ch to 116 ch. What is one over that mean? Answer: 0.0101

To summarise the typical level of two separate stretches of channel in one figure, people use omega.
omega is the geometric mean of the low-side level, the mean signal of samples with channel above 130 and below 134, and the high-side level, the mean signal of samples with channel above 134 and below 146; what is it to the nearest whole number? 51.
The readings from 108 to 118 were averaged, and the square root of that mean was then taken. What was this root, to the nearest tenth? 9.7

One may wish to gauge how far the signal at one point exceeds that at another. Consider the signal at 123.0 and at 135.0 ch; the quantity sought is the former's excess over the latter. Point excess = 20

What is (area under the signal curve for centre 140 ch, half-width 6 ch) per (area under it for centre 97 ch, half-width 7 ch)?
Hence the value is 0.42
